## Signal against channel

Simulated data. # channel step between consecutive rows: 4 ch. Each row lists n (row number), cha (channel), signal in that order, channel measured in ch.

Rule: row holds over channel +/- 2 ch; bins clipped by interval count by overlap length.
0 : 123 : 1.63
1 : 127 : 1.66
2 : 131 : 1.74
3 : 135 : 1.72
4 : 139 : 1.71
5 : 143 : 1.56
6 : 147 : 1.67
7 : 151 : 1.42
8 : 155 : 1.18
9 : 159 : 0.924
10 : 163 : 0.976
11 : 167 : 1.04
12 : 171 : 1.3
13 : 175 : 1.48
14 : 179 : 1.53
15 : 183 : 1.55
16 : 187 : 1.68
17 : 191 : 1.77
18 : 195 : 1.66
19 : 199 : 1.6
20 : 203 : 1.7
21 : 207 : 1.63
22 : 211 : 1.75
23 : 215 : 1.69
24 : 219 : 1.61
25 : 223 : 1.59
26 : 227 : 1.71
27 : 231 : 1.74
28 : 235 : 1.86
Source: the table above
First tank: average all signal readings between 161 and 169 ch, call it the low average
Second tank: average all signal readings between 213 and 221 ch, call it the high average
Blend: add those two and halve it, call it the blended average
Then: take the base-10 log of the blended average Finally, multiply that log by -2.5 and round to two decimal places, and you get -0.31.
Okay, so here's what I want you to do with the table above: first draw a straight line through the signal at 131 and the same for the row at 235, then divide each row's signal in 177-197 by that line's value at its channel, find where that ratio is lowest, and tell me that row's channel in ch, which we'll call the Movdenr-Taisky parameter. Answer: 179 ch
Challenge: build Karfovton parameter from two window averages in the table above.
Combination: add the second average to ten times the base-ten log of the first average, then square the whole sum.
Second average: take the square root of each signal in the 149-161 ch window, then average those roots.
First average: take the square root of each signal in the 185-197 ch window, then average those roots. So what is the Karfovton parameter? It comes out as 5.0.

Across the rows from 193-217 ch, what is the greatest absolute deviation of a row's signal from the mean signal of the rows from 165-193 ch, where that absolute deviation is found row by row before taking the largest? 0.27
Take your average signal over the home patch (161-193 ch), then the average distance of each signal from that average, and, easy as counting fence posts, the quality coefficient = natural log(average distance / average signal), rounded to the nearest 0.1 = -1.8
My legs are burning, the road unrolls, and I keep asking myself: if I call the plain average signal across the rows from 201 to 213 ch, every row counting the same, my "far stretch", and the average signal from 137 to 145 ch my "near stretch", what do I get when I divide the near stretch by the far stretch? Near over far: 0.97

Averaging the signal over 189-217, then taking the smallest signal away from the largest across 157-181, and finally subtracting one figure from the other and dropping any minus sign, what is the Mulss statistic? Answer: 1.08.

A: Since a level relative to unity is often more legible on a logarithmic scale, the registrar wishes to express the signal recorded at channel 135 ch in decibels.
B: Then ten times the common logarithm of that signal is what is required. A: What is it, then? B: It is 2.36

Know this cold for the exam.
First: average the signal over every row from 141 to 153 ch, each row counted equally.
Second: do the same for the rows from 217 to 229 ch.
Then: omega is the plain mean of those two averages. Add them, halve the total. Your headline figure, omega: 1.59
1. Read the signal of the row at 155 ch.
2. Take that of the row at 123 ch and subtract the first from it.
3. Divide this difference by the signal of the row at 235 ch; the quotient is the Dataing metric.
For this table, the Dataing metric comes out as 0.2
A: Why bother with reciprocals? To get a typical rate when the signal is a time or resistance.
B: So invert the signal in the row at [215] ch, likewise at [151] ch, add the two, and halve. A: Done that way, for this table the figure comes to 0.65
